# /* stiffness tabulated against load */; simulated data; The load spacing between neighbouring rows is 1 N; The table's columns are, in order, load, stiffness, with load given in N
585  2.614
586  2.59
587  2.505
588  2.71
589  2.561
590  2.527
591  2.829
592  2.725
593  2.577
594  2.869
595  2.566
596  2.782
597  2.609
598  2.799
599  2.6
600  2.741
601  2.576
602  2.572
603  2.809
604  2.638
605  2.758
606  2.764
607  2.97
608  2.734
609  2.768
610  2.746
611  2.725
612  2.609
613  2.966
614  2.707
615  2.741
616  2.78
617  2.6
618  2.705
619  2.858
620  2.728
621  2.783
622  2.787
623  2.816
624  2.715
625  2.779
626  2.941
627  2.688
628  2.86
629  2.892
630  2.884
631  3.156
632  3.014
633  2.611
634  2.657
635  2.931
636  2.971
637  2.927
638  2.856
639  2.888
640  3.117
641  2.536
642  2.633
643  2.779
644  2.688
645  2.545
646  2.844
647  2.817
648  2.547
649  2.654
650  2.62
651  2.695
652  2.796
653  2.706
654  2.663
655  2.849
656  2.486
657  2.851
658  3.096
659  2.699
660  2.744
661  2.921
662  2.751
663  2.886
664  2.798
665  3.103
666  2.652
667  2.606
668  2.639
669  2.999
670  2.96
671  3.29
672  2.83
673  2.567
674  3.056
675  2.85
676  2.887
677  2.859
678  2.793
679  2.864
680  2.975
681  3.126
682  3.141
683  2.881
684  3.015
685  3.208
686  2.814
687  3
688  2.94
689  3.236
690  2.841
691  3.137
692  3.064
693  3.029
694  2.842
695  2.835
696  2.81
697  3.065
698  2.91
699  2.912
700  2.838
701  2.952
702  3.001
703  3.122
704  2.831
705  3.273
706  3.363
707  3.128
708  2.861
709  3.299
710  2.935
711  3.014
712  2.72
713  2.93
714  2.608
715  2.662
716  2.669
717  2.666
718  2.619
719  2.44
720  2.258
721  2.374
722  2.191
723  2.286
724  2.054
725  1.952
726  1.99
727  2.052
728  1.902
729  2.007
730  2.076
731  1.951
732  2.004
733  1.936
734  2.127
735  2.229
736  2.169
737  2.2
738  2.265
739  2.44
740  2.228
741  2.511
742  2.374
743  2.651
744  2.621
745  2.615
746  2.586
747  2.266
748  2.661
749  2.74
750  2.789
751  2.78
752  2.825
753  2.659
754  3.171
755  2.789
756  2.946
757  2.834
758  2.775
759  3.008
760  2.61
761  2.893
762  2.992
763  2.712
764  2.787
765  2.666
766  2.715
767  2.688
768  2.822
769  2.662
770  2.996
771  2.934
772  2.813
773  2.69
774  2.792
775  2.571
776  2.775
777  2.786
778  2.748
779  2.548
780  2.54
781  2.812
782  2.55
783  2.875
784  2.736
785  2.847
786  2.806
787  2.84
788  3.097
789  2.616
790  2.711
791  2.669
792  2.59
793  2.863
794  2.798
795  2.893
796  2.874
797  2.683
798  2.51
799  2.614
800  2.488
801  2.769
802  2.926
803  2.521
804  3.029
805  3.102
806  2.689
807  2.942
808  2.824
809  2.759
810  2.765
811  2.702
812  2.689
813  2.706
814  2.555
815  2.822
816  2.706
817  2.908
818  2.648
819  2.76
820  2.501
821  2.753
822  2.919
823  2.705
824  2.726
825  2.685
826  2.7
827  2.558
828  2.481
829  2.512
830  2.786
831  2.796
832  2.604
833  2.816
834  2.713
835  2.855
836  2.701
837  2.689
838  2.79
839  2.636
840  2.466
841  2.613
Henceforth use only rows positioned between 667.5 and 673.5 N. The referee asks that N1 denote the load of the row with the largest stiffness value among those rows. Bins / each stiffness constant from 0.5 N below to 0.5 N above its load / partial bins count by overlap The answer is 671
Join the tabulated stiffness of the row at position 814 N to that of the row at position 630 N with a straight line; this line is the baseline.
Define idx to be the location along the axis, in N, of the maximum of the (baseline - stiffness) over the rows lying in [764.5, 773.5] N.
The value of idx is 765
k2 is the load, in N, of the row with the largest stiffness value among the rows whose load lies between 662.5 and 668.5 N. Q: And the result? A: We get 665 N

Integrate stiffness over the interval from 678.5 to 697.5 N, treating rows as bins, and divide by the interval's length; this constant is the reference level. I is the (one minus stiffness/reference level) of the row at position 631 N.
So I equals -0.06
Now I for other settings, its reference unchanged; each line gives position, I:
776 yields 0.07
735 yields 0.25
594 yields 0.04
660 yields 0.08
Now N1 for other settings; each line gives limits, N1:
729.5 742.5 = 741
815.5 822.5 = 822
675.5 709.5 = 706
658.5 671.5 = 671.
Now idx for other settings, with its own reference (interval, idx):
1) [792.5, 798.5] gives 798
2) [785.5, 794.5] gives 792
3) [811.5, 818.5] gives 814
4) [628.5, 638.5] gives 633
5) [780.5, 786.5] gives 782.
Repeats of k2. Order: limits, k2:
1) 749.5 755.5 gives 754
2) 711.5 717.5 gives 713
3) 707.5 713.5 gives 709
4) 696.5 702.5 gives 697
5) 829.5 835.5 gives 835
